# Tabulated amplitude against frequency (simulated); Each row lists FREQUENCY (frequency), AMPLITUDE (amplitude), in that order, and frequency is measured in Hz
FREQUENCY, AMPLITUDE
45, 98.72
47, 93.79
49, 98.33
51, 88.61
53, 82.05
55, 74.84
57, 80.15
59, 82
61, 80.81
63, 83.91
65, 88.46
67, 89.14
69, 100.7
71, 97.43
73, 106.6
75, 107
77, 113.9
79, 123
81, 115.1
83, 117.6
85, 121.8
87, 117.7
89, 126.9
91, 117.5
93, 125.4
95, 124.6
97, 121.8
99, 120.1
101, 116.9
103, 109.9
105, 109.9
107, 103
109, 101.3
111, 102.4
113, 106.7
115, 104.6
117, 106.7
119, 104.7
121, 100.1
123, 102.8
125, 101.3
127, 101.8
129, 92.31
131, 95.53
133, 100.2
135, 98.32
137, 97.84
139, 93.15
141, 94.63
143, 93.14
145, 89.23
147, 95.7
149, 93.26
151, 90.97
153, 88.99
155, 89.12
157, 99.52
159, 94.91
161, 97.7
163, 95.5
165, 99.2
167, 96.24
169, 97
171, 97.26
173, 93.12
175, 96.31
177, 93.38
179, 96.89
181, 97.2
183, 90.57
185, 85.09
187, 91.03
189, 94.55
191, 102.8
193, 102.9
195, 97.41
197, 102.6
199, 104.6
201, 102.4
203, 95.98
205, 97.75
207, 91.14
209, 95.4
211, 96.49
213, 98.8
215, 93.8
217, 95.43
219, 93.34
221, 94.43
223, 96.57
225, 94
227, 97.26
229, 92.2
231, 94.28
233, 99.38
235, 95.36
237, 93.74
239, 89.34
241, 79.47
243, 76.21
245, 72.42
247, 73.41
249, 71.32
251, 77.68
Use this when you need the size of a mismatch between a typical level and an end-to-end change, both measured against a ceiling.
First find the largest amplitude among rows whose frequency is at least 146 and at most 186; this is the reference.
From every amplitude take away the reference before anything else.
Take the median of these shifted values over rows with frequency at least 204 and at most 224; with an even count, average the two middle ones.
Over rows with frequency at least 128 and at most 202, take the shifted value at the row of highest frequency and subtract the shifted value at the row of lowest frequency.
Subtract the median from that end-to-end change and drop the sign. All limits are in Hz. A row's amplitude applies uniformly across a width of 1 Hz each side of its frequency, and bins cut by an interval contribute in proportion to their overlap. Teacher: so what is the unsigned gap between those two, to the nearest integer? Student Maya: 14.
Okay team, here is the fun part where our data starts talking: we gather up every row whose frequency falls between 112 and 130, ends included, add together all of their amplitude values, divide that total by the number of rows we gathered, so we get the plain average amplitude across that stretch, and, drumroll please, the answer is 102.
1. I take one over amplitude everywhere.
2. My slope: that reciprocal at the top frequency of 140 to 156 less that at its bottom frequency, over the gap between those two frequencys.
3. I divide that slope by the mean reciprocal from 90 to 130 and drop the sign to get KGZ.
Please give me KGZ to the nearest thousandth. 0.005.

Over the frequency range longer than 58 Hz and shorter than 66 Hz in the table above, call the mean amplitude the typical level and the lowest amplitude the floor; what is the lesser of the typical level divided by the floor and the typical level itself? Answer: 1.04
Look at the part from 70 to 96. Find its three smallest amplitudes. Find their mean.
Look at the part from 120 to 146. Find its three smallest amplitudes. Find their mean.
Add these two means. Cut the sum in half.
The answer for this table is 98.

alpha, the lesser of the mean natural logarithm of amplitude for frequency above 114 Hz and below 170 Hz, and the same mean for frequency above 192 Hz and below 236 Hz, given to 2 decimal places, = 4.57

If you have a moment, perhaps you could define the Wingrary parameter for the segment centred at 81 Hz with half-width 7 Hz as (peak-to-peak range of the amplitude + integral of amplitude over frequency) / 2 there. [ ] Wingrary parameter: 824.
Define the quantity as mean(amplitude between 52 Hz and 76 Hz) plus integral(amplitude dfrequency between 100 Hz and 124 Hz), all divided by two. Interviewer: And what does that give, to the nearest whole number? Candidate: 1314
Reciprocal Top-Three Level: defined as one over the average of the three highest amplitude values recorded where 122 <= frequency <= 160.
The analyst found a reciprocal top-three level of 0.0098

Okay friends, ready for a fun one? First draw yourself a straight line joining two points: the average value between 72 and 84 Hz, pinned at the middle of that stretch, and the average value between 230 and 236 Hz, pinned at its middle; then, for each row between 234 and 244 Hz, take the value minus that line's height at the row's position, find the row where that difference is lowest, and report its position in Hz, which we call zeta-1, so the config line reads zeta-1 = 243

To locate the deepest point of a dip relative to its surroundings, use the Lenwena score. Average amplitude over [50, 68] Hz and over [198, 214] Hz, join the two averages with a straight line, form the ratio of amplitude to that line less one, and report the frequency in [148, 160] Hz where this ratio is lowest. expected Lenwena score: 155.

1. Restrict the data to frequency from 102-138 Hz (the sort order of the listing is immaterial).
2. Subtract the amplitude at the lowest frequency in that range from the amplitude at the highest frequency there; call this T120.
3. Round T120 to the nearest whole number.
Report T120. -12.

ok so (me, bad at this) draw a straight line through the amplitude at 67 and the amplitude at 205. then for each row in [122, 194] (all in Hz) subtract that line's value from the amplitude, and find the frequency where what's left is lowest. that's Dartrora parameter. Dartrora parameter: 185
